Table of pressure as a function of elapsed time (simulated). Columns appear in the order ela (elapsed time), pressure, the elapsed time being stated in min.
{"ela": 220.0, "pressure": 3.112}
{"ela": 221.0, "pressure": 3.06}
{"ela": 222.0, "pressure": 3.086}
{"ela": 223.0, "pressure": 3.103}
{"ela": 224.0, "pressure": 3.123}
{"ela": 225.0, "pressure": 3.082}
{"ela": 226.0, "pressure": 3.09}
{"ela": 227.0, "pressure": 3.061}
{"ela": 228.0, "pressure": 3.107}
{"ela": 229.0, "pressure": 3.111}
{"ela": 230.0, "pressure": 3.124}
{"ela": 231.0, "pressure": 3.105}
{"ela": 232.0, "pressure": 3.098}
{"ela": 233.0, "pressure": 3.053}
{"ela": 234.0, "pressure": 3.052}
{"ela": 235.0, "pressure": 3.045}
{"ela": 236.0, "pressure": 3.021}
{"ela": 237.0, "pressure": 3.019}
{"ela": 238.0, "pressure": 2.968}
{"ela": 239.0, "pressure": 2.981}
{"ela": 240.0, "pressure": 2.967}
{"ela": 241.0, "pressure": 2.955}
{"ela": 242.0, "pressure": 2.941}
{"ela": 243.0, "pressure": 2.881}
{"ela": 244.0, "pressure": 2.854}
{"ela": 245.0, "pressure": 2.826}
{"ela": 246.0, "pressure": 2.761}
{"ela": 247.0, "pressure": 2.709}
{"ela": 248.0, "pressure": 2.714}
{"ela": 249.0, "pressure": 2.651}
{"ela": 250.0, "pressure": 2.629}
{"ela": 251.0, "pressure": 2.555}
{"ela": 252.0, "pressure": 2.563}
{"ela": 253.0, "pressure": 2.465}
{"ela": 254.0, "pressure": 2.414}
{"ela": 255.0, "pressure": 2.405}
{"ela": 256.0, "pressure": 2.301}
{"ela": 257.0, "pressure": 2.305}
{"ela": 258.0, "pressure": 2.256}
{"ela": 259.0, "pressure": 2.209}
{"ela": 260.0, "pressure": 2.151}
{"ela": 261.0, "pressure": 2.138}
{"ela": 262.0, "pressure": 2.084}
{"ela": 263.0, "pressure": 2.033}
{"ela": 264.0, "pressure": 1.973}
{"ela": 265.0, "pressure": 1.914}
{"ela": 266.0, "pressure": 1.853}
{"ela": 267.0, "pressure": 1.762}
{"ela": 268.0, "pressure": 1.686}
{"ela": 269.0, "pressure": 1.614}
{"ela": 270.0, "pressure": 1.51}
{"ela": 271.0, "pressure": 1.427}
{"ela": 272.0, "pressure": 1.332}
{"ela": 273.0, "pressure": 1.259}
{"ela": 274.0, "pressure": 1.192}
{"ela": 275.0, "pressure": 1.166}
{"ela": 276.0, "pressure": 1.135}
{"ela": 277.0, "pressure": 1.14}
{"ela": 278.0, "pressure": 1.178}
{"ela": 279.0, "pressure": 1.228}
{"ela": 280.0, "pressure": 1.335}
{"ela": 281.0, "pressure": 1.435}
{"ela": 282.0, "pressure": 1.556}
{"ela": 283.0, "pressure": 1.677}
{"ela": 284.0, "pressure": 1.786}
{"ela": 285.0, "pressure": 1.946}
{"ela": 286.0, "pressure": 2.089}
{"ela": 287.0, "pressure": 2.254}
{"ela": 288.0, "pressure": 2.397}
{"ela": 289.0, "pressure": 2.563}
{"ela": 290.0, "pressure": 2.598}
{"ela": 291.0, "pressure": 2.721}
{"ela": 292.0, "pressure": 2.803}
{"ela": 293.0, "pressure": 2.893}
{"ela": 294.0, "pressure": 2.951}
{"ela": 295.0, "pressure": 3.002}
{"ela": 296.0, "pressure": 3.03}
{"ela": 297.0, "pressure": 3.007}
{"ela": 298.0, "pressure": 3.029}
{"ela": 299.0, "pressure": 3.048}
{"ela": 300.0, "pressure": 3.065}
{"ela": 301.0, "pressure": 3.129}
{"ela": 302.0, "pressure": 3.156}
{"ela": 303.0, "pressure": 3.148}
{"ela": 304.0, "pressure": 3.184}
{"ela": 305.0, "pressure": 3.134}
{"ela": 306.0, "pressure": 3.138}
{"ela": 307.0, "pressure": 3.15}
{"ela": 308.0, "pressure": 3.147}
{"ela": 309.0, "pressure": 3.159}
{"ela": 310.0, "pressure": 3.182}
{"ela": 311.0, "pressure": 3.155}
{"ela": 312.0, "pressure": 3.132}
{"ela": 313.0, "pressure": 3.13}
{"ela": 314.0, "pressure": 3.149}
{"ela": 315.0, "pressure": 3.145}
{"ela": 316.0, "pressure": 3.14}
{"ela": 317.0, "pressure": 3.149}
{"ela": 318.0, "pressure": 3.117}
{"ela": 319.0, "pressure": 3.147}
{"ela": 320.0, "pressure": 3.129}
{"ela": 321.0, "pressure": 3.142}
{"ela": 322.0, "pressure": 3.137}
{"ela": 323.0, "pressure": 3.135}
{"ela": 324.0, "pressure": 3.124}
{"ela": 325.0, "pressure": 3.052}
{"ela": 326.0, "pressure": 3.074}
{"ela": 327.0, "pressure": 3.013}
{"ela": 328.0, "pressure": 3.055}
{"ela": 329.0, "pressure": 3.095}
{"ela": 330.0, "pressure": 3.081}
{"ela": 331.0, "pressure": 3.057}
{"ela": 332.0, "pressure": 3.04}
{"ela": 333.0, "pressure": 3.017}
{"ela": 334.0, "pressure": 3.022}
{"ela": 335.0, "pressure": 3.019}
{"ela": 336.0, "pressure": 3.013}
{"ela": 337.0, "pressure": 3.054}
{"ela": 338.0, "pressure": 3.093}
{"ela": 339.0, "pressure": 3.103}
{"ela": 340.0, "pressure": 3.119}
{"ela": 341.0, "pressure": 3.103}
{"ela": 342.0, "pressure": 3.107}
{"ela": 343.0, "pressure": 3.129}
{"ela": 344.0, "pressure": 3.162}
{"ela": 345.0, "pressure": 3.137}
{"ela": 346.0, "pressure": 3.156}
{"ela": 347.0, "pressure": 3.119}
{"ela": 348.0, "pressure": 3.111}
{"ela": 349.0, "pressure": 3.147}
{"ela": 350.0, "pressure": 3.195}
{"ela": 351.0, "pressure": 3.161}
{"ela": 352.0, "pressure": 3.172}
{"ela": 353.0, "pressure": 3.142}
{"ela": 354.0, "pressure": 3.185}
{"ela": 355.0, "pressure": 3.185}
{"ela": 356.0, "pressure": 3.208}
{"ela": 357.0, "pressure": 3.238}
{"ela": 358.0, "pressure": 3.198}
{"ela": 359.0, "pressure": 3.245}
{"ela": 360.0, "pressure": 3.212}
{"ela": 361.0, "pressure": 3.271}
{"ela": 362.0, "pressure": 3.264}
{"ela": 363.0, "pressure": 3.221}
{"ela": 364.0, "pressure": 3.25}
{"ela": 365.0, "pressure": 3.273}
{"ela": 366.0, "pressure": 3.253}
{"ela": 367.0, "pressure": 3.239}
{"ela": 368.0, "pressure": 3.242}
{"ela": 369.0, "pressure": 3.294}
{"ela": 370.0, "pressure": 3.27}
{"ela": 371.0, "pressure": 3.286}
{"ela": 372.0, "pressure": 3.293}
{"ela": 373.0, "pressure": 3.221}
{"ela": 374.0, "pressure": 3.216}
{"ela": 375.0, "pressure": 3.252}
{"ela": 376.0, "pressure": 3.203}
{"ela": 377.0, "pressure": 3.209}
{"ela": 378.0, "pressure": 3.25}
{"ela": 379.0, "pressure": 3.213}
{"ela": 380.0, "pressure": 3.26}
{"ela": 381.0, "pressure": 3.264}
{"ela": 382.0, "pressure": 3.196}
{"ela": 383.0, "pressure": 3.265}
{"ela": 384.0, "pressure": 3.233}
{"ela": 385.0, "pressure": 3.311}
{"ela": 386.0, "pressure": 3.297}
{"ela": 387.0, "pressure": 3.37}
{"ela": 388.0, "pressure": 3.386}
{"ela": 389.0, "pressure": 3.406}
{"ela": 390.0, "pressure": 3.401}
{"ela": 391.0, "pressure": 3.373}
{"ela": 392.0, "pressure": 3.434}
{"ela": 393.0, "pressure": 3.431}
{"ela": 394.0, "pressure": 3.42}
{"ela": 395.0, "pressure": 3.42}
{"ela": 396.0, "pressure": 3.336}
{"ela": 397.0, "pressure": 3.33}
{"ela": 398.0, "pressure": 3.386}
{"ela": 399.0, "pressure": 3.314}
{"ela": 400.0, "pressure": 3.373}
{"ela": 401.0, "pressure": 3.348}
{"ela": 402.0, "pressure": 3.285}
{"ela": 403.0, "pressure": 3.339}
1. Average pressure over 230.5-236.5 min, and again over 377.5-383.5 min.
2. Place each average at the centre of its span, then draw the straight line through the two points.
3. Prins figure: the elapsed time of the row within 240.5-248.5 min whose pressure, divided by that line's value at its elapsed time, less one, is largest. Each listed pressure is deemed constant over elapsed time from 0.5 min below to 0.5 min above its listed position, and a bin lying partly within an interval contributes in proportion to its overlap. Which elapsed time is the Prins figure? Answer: 241.0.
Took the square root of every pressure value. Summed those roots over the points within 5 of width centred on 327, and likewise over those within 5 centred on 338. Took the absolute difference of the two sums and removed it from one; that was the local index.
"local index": 0.97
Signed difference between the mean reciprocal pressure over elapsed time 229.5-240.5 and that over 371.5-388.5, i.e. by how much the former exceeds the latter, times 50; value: 1.1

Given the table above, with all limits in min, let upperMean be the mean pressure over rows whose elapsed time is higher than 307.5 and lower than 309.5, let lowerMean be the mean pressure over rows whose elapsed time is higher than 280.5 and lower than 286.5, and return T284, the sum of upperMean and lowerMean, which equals 4.90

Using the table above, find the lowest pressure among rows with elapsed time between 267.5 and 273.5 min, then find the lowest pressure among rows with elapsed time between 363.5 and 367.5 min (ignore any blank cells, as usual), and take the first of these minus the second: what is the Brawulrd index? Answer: -2.0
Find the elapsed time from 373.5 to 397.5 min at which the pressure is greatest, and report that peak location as 392.0 min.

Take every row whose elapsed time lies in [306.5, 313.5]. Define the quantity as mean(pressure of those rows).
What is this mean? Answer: 3.15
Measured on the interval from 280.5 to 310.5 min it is 2.71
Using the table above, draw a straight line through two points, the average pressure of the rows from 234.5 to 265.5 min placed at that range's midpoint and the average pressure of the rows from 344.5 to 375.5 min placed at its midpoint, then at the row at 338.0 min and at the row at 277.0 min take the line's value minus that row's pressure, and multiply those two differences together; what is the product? -0.011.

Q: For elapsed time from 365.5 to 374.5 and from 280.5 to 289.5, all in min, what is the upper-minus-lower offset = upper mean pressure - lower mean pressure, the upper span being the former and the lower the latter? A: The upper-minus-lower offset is 1.3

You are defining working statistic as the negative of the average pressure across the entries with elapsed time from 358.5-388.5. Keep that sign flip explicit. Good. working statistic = -3.26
